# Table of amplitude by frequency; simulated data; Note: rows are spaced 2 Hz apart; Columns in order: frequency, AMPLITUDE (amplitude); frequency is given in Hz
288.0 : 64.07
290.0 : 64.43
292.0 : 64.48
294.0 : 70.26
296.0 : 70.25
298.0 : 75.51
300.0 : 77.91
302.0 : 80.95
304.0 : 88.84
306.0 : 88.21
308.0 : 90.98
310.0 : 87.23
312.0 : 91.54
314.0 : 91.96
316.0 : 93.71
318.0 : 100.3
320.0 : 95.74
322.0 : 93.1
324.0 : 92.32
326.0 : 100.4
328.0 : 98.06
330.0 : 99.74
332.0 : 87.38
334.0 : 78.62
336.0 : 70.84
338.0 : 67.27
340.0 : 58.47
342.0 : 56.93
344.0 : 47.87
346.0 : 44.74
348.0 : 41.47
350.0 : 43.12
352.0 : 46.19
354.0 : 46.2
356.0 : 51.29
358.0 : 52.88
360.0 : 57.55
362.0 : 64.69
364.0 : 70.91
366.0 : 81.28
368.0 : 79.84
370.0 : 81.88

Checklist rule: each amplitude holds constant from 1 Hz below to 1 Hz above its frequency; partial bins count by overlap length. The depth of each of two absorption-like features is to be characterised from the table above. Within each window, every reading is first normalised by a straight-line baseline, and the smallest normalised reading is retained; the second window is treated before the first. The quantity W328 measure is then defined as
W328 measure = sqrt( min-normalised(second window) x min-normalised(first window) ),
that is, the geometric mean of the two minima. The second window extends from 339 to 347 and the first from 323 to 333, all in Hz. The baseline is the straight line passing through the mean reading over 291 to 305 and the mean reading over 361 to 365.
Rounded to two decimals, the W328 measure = 0.89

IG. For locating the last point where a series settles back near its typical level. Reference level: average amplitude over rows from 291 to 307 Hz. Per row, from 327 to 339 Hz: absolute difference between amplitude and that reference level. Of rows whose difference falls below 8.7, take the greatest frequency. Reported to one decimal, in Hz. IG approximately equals 336.0 Hz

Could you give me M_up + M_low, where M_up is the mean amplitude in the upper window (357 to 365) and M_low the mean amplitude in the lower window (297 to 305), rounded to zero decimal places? 142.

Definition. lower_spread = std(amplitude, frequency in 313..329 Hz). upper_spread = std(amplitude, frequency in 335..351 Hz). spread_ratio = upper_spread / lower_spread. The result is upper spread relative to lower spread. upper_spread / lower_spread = 3.2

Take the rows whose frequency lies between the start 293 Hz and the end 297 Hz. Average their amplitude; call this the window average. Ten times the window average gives 703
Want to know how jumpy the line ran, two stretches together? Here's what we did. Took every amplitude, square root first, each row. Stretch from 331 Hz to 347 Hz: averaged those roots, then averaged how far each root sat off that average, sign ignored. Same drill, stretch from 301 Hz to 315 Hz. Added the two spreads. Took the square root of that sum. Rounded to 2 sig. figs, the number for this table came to 0.95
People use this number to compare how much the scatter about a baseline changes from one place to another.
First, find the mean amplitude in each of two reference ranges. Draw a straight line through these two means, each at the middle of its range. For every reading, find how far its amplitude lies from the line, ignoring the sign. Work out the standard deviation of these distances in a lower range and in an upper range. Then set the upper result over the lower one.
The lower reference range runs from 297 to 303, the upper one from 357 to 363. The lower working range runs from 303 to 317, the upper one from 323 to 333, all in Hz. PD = 1.5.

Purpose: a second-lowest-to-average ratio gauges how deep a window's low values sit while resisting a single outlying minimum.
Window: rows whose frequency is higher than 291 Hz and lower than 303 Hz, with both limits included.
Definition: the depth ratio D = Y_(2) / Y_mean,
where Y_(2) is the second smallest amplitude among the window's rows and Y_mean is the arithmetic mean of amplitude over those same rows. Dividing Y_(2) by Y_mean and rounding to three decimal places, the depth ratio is 0.959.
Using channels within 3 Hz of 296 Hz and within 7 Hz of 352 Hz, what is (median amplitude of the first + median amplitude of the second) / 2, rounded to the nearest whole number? 58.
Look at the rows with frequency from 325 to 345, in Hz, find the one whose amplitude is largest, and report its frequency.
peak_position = 326.0 Hz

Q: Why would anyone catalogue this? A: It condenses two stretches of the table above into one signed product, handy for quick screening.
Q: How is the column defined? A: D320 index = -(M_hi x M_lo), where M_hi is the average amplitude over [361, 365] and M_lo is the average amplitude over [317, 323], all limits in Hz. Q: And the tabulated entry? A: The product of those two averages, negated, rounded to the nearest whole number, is -6535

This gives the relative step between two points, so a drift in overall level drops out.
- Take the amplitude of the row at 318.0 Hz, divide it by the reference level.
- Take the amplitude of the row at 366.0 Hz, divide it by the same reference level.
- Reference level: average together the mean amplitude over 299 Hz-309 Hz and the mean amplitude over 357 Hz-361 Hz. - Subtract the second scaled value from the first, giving 0.27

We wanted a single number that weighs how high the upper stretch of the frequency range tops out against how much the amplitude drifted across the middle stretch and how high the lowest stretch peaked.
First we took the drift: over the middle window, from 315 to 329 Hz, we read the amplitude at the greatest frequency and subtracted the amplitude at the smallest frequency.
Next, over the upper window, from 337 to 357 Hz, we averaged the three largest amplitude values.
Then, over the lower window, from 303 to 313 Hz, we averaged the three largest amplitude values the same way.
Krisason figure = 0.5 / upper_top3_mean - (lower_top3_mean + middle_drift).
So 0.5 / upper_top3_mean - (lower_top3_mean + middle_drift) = -95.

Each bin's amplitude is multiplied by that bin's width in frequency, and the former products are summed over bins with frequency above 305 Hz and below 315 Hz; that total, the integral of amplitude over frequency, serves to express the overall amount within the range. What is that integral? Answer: 900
